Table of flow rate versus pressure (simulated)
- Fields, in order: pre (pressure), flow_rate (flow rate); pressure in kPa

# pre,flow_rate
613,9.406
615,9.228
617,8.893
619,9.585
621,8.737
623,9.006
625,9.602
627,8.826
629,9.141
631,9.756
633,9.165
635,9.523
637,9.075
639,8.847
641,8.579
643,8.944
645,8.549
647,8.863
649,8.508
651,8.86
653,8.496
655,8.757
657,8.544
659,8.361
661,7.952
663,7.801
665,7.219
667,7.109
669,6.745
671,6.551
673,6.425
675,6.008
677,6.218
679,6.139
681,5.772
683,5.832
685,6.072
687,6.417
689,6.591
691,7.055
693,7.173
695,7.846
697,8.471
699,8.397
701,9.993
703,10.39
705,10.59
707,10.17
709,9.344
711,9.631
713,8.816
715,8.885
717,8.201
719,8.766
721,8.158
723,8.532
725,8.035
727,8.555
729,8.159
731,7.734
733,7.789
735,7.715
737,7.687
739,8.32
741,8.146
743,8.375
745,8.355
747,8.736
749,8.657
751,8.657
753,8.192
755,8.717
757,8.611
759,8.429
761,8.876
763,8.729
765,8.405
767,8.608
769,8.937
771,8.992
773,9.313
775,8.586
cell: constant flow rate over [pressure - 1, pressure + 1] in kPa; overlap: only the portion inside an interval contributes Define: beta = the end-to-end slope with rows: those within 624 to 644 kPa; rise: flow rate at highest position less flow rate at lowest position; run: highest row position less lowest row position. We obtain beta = -0.04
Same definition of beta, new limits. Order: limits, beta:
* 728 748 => 0.03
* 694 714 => 0.05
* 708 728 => -0.04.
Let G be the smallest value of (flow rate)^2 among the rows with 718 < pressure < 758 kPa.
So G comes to 59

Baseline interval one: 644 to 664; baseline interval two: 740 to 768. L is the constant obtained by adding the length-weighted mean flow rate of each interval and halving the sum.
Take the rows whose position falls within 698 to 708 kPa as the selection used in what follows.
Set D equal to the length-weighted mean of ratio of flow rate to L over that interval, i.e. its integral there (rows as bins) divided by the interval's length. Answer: 1.17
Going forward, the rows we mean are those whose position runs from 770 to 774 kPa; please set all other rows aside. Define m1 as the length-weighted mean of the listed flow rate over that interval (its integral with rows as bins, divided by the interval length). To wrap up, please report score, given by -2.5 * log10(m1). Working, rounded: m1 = 9.2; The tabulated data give -2.40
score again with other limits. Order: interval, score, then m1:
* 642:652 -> -2.35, 8.7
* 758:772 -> -2.35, 8.7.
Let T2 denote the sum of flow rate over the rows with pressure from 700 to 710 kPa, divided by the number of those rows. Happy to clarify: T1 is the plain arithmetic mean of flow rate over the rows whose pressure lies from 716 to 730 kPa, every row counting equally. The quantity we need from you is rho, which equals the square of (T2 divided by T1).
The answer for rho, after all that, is 1.5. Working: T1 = 8.34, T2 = 10.1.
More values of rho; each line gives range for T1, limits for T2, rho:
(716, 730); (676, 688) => 0.5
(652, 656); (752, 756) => 1.0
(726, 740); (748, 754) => 1.1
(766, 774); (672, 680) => 0.5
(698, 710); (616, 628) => 0.9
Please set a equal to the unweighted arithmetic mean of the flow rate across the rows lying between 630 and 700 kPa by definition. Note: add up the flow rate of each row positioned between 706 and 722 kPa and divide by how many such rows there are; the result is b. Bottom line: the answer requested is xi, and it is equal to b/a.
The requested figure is 1.16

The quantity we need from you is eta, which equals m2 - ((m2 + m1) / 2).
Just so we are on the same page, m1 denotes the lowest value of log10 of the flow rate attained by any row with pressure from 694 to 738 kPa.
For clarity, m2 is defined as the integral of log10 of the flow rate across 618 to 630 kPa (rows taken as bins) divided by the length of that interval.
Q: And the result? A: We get 0.04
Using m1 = 0.886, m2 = 0.96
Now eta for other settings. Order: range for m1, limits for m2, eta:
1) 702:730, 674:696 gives -0.05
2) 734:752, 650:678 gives -0.01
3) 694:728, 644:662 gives 0.02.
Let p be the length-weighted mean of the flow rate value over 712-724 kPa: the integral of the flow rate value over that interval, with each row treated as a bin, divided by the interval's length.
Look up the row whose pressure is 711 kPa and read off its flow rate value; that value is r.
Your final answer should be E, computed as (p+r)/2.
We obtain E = 9.1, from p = 8.6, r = 9.631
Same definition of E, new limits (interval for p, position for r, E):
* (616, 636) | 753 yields 8.7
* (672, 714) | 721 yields 8.0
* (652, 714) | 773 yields 8.5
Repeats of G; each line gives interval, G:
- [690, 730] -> 50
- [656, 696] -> 33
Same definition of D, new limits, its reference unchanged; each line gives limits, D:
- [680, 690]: 0.72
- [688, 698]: 0.87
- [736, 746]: 0.96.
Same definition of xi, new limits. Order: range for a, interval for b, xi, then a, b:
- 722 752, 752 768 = 1.04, 8.2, 8.6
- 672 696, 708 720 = 1.38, 6.5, 8.9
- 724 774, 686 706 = 0.98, 8.4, 8.3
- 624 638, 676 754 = 0.87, 9.3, 8.1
